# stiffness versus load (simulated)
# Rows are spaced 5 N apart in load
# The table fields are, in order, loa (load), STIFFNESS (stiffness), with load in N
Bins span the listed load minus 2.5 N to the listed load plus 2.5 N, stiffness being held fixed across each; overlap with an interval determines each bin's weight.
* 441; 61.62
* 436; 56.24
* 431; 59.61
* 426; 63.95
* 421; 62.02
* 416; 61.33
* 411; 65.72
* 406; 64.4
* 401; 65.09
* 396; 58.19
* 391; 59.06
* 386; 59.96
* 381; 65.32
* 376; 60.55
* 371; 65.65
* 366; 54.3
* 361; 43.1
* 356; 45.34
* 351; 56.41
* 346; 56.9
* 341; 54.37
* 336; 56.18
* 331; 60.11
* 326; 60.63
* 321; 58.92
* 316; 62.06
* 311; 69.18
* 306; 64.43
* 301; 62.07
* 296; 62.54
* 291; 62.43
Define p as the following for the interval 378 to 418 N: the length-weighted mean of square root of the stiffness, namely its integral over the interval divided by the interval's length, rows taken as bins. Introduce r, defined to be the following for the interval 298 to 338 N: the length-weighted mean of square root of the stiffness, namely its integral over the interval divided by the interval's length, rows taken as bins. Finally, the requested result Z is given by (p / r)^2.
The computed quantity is 1.01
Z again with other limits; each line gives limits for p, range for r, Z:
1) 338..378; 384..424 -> 0.88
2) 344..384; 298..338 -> 0.90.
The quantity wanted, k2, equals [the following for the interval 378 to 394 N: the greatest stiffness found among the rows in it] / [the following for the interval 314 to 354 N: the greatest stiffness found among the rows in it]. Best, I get 1.05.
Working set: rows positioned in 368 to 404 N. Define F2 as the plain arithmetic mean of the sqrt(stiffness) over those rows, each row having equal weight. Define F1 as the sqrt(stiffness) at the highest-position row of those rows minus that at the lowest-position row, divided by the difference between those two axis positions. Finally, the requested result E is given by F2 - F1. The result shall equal 7.9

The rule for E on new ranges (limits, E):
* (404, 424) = 8.0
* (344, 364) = 7.2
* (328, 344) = 7.6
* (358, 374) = 7.2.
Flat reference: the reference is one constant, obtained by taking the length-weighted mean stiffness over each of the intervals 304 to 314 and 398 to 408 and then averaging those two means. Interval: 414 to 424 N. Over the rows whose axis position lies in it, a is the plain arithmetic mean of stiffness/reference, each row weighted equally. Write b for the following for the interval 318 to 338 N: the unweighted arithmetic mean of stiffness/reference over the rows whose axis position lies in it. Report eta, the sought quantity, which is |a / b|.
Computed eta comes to 1.05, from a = 0.94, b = 0.90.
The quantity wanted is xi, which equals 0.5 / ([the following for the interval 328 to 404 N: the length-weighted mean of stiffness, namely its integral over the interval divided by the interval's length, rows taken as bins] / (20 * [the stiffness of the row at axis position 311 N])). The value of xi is 12.0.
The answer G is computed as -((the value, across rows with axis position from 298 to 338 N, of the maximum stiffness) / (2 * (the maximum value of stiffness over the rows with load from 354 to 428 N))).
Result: -0.53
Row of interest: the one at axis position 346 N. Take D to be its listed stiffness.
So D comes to 56.9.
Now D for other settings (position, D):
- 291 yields 62.43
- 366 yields 54.3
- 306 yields 64.43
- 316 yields 62.06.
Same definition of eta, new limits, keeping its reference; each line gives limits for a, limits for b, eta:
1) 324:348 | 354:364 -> 1.30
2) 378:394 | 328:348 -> 1.08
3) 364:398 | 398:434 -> 0.96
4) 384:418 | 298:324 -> 0.98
